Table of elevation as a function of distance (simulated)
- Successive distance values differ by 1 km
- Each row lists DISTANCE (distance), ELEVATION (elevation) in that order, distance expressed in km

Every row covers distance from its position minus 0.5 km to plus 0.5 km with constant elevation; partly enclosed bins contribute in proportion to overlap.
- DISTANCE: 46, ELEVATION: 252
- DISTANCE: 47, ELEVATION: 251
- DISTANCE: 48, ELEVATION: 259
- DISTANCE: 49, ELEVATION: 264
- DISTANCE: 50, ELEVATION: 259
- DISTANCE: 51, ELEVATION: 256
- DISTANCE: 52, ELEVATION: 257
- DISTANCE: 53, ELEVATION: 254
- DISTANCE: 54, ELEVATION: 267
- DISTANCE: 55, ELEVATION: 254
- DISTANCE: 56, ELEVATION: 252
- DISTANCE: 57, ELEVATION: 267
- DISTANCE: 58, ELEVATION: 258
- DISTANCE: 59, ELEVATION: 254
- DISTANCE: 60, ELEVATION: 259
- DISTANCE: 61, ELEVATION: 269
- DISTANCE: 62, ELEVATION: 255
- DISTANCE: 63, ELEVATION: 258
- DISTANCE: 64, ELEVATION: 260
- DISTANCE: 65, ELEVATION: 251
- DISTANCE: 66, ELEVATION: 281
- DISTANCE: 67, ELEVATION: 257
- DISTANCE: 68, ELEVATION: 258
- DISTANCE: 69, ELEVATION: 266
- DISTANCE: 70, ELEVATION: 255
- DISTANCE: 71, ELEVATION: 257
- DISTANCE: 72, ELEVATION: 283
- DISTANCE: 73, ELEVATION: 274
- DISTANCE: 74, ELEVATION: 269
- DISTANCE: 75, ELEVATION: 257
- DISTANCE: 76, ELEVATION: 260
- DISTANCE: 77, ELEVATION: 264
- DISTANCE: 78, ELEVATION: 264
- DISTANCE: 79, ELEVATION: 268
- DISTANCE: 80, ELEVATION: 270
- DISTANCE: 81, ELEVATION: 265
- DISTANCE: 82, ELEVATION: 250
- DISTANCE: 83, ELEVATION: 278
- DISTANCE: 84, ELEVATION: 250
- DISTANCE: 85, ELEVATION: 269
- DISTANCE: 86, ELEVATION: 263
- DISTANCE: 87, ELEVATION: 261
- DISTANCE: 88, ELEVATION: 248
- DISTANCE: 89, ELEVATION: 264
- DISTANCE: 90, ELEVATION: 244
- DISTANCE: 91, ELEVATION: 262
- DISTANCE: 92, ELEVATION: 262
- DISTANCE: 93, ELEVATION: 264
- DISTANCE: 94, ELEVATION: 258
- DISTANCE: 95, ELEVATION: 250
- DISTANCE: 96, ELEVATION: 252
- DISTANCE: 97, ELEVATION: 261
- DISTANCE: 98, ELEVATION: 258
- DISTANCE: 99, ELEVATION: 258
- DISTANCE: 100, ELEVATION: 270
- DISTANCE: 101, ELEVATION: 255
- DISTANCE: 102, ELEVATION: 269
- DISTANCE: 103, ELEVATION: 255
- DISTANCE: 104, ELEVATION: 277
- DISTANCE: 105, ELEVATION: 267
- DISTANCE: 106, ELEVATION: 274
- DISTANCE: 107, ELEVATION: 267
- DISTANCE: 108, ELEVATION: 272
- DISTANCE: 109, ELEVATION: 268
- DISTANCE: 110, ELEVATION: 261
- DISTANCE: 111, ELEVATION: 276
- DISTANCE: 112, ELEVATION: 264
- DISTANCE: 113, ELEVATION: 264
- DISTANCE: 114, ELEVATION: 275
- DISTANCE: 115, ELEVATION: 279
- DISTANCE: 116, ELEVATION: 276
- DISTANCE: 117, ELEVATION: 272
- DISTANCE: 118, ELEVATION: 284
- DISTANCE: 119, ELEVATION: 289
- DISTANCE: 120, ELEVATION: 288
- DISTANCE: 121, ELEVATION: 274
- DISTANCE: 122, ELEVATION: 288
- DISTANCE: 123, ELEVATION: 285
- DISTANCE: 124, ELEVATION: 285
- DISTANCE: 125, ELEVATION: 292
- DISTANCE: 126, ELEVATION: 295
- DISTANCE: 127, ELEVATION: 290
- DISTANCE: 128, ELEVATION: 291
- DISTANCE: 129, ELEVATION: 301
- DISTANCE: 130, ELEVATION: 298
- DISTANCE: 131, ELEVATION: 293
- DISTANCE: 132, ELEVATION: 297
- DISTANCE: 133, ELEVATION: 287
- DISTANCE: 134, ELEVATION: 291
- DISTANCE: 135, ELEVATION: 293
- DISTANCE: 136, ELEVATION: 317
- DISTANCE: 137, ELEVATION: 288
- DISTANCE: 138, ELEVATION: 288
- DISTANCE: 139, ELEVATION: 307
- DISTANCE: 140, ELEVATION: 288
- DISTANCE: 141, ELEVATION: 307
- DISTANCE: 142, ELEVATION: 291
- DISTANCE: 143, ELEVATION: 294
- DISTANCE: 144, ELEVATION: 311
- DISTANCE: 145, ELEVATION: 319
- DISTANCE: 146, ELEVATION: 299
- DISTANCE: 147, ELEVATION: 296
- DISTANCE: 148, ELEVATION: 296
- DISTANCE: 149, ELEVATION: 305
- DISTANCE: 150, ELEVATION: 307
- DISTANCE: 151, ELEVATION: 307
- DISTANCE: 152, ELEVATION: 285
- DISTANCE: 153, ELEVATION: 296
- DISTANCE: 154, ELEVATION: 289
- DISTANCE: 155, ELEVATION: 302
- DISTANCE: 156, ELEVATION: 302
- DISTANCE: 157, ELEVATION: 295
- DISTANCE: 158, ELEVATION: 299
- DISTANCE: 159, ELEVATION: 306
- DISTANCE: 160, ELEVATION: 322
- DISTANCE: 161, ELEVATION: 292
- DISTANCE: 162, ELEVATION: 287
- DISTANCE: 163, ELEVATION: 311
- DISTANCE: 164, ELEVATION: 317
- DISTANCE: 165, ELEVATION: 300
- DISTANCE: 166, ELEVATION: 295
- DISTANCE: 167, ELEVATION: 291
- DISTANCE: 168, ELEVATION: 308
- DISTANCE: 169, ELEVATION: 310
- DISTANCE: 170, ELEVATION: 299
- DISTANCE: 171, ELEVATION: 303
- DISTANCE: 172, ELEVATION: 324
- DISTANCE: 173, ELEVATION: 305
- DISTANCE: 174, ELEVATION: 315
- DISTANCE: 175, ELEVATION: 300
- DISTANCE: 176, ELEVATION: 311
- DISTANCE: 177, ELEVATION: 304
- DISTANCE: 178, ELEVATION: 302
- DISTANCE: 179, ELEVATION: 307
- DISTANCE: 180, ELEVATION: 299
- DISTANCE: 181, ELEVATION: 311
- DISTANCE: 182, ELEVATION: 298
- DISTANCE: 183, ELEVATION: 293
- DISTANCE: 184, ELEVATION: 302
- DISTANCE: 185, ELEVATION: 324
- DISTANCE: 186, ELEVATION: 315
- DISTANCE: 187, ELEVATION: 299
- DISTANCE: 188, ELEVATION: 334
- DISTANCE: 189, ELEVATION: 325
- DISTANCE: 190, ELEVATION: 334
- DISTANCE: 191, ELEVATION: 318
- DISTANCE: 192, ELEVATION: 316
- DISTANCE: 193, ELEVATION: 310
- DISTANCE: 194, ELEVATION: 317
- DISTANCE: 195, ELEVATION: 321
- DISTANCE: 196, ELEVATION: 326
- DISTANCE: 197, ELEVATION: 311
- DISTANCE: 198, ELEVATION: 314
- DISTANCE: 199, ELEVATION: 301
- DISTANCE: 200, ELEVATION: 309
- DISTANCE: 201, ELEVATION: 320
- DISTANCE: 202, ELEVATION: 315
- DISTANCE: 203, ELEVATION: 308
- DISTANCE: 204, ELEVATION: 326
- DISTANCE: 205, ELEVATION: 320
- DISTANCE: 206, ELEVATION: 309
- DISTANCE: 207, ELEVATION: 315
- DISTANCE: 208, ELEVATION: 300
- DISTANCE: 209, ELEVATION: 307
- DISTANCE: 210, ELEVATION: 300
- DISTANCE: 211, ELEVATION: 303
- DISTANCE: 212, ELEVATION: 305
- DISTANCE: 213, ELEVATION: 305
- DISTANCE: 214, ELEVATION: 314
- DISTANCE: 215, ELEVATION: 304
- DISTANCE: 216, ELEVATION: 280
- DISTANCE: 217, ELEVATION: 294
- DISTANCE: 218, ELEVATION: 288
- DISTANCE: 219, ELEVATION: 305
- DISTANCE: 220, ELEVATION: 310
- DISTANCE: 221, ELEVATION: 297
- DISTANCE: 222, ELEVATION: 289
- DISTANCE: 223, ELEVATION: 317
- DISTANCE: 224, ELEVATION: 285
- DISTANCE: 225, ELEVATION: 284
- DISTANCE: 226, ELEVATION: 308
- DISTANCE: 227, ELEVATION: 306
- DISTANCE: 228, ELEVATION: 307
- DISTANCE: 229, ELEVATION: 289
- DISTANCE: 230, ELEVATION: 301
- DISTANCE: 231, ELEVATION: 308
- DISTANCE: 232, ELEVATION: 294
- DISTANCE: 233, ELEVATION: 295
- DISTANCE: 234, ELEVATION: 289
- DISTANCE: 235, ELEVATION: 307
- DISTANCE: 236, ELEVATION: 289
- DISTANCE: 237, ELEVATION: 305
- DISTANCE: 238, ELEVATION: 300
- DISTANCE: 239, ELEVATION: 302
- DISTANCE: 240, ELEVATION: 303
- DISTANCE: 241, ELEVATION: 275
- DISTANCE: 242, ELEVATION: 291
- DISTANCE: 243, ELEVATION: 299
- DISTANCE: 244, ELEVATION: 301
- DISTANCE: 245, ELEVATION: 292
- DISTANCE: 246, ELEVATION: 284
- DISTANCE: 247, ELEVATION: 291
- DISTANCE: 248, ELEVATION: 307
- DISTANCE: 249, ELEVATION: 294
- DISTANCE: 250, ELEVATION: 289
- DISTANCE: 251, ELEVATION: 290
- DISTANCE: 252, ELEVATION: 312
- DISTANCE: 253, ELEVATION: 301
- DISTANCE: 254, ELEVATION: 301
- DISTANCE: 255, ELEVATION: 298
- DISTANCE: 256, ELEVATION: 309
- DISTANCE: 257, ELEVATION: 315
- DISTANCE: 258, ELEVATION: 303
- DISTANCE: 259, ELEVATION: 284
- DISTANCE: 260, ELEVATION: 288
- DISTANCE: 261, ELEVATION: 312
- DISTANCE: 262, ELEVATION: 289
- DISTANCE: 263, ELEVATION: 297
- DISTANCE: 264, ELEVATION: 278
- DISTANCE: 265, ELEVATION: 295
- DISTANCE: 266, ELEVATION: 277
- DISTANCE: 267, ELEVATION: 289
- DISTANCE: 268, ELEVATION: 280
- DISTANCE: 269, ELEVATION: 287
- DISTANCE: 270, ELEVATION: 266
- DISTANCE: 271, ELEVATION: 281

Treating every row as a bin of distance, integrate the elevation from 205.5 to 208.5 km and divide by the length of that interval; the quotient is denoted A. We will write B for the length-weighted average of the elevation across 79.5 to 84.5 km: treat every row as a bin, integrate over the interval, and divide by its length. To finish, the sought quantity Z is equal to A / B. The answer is 1.17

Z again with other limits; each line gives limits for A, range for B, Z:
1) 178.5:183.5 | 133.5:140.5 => 1.02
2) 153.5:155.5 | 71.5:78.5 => 1.11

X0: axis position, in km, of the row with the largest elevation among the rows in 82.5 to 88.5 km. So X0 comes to 83 km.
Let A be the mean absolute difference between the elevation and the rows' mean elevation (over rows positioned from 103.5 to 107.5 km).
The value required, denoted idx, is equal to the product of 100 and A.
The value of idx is 425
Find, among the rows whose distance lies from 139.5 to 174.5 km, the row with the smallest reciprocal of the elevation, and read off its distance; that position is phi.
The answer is 172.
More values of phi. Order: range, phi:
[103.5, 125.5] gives 125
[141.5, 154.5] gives 145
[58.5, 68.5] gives 66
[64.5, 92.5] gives 72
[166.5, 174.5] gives 172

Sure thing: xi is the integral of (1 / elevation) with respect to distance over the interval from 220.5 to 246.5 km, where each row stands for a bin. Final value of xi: 0.088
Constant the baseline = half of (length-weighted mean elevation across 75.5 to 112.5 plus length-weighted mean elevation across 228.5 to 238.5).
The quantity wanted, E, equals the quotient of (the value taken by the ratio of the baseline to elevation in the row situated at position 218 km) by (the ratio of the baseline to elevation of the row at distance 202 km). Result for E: 1.09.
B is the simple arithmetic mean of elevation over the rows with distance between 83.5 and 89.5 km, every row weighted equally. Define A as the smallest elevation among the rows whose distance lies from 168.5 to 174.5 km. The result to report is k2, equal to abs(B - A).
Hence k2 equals 40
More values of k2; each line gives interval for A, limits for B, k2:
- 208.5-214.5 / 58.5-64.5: 41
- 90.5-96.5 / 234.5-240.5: 51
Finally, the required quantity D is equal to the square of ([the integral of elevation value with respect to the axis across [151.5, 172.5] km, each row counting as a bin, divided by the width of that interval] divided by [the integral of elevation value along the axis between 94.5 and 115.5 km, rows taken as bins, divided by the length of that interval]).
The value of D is 1.29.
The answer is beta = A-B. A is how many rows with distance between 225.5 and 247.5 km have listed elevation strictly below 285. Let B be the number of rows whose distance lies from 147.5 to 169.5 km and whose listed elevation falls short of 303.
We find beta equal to -11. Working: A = 2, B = 13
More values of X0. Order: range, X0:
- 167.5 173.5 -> 172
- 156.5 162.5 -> 160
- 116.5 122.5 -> 119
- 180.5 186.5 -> 185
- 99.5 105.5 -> 104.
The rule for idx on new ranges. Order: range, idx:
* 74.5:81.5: 314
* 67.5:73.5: 883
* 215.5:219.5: 775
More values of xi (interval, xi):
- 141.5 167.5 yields 0.087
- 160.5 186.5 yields 0.085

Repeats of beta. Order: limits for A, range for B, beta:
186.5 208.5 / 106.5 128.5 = -22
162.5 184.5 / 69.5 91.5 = -22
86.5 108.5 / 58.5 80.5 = 0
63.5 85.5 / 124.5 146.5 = 5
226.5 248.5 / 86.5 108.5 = -20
